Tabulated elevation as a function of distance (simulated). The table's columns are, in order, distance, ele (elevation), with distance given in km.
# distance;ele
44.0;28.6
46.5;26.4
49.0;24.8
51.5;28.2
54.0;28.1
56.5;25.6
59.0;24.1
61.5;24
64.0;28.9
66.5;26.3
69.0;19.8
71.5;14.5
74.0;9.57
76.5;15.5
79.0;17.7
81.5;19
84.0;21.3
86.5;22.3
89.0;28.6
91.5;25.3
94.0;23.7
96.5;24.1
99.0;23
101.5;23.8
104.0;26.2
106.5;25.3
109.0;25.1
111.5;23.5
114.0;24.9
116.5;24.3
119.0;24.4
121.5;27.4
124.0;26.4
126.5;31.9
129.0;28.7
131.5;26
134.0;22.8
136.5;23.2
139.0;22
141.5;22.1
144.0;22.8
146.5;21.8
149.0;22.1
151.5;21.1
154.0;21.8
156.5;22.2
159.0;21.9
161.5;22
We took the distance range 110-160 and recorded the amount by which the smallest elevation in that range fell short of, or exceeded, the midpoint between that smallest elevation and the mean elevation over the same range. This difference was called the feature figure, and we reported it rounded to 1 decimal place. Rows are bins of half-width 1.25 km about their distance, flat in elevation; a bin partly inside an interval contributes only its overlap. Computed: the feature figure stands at -1.5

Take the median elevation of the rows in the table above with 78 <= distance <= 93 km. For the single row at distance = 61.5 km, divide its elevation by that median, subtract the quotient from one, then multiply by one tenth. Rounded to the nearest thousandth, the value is -0.010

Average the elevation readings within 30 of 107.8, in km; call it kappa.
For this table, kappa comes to 24.5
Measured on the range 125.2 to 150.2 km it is 24.3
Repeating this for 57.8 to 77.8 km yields 20.3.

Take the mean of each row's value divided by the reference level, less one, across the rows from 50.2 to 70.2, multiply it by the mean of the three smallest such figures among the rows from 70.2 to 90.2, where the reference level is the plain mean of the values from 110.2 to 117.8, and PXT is -0.026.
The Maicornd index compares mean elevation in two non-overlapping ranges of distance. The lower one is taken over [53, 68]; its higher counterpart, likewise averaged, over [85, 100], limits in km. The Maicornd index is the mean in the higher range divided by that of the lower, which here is 0.94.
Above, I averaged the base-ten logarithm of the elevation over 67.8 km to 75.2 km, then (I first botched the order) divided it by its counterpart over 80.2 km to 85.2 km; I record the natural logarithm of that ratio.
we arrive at -0.13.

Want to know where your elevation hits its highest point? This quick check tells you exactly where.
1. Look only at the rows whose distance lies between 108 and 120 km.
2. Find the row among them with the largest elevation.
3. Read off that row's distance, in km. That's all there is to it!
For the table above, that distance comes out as 109.0 km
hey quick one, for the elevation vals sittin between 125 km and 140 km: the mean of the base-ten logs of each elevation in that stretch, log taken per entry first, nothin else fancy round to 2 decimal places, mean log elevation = 1.41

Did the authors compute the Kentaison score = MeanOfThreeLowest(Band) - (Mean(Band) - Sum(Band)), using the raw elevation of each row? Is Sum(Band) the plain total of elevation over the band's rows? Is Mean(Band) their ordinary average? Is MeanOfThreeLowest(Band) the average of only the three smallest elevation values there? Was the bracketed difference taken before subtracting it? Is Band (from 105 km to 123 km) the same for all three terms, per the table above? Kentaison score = 174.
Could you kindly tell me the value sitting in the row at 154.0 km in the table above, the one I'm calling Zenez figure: 21.8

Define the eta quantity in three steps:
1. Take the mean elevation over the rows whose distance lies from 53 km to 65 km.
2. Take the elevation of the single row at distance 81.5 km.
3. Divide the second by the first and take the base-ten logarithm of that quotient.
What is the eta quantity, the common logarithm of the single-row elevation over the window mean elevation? -0.14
